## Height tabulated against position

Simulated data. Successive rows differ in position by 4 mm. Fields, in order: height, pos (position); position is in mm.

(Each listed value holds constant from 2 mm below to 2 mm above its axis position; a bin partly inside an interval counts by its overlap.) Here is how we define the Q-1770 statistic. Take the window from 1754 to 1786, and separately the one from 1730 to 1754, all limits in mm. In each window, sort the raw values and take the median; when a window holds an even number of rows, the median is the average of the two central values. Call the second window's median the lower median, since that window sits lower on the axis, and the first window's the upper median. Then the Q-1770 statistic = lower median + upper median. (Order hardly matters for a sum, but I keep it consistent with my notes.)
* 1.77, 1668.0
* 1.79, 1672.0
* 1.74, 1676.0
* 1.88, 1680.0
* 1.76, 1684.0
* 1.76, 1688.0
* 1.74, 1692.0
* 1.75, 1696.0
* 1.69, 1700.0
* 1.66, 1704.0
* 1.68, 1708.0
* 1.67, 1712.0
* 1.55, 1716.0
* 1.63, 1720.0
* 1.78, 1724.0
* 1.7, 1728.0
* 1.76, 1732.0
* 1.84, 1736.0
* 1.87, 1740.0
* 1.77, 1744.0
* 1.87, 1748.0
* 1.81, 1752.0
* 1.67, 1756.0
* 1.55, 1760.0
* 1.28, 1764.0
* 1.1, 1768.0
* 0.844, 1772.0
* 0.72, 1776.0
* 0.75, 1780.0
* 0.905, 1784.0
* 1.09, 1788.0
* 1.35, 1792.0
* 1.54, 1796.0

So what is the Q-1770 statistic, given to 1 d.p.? 2.8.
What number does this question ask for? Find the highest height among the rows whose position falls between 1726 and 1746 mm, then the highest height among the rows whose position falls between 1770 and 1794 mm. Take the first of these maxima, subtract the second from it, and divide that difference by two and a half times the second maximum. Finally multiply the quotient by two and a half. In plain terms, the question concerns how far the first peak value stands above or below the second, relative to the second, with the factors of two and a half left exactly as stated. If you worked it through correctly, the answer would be 0.4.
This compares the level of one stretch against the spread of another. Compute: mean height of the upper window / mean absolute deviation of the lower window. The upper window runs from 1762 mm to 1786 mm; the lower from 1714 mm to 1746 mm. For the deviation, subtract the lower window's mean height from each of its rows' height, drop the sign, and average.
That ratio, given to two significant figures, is 11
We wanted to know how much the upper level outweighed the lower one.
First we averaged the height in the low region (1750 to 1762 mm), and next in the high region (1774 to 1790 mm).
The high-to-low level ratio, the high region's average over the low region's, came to 0.52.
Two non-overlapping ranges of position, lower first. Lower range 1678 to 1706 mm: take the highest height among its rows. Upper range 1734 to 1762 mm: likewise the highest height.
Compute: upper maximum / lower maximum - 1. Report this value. -0.01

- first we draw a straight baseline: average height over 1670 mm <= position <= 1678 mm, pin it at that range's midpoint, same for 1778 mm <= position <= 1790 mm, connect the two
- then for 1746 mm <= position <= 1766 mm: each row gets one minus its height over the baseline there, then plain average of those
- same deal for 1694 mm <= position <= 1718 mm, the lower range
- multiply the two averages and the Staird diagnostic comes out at 0.043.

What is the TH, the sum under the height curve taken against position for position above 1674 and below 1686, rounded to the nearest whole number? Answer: 22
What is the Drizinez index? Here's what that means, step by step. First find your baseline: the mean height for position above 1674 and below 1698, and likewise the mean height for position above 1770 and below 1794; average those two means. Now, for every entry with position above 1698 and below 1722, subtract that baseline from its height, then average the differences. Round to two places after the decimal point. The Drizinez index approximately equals 0.29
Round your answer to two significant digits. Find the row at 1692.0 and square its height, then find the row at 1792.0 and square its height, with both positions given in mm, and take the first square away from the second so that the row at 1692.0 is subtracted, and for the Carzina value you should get -1.2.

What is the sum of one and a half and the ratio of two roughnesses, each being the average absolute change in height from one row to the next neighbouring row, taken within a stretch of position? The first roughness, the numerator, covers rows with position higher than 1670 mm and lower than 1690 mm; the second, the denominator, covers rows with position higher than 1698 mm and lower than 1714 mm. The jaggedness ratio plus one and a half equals 5.4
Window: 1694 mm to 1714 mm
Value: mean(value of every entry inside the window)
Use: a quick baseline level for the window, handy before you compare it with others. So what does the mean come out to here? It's 1.69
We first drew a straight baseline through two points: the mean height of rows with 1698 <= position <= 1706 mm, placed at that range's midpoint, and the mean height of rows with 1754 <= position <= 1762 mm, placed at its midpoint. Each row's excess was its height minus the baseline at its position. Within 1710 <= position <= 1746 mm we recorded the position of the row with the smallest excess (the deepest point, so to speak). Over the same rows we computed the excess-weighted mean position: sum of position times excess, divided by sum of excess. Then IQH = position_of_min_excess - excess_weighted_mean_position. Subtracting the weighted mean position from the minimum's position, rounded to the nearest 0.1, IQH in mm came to -22.6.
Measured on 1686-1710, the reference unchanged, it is 11.3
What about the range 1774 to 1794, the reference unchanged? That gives -5.9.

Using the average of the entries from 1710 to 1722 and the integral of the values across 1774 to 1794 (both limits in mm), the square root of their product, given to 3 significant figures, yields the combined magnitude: 5.58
